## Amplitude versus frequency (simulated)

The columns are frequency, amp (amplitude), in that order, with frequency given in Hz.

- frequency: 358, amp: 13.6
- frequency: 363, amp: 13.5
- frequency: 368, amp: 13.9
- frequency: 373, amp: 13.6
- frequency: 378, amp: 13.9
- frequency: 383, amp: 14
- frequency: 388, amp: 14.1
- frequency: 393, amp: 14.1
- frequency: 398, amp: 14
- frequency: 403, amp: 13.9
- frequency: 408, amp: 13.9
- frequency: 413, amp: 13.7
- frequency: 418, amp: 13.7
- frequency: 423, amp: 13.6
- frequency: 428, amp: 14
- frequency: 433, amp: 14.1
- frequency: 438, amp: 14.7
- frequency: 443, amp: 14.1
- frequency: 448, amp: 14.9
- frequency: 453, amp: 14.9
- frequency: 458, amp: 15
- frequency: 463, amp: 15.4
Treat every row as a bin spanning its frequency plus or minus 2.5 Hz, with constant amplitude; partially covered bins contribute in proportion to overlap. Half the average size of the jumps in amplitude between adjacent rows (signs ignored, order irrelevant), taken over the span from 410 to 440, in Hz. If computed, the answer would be 0.12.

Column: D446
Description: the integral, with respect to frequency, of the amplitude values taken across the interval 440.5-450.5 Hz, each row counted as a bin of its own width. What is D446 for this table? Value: 145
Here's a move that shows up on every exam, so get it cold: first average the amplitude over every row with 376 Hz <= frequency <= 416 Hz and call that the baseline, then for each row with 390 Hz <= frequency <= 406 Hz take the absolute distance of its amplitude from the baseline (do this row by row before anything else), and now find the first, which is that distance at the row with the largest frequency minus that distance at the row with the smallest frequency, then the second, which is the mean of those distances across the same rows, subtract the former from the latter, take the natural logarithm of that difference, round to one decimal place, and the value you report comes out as -1.7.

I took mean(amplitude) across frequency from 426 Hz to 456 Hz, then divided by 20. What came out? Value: 0.723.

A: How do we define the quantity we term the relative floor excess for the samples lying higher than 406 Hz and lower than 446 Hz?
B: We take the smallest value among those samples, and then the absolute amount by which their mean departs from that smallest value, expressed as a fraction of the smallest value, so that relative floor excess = 0.028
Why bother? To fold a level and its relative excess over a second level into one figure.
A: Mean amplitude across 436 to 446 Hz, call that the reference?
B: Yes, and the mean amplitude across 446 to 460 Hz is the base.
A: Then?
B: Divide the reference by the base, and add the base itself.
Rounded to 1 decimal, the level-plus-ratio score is 15.9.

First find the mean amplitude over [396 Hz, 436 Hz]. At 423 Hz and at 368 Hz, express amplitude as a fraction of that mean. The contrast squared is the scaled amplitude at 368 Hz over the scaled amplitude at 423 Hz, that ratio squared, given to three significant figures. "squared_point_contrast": 1.04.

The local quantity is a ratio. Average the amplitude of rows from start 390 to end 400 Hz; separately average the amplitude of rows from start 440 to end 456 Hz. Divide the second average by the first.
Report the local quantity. 1.04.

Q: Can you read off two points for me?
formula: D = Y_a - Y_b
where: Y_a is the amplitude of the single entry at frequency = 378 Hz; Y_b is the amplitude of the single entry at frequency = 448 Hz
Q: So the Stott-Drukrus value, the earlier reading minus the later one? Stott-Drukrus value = -1.0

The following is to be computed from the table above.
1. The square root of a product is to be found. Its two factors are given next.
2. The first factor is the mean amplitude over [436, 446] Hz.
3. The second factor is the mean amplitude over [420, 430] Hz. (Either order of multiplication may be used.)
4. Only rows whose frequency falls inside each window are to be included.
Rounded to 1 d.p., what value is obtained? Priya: 14.1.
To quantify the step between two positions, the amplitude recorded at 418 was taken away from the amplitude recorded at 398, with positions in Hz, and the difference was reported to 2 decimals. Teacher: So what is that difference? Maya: 0.30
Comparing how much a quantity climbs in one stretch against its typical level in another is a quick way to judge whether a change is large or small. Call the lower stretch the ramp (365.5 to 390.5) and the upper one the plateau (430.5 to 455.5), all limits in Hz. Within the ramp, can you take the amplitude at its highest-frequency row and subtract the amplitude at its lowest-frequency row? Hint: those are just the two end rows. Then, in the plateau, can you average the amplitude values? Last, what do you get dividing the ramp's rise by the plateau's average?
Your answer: 0.01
